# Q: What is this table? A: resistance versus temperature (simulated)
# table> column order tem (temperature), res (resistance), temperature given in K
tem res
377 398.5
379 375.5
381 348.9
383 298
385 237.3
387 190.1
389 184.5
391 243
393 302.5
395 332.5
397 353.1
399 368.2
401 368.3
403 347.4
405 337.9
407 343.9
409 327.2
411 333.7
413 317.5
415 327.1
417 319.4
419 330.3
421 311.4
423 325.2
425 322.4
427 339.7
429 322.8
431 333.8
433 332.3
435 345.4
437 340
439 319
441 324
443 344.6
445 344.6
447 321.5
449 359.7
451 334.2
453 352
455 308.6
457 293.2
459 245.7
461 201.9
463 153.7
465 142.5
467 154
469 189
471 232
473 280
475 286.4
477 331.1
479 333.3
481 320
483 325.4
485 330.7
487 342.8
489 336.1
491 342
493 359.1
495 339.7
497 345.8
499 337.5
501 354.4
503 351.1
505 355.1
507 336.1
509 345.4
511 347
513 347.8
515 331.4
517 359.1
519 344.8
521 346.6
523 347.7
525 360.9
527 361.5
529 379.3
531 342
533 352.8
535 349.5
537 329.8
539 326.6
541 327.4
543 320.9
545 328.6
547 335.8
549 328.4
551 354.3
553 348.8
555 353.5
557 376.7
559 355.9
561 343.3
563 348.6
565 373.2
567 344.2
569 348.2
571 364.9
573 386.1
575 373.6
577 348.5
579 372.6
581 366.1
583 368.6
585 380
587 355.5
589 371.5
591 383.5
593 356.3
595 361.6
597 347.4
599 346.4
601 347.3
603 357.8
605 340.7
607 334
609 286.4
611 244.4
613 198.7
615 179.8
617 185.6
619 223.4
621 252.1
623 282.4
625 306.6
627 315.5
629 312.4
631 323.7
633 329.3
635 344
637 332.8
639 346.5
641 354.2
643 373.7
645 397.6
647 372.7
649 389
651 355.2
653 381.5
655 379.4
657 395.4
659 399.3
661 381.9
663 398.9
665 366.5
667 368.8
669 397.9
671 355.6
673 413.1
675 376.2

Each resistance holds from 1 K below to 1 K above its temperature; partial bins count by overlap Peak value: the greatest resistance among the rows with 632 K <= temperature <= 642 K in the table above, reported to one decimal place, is 354.2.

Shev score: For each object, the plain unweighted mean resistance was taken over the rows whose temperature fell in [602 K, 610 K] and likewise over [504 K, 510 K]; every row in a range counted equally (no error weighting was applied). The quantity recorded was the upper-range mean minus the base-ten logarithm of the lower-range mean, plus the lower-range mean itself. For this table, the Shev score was 673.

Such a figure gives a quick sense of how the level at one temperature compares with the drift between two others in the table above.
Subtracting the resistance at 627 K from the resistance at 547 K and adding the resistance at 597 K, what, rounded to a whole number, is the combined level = 368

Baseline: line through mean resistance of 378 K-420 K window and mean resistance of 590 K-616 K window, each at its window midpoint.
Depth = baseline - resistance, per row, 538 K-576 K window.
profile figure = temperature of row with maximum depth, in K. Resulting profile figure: 543 K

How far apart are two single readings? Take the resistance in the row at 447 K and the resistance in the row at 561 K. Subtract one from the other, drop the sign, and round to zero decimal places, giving 22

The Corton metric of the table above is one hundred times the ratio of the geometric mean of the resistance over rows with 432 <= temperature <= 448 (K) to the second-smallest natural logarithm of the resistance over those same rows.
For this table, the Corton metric 5781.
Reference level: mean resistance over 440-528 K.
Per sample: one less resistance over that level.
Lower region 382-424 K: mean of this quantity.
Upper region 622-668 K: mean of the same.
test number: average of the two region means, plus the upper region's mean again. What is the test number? -0.20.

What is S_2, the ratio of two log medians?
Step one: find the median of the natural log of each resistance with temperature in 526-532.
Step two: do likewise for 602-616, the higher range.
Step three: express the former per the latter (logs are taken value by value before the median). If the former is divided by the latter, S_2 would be 1.04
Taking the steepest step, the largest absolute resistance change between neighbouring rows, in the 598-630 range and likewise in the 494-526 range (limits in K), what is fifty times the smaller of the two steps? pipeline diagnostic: 1385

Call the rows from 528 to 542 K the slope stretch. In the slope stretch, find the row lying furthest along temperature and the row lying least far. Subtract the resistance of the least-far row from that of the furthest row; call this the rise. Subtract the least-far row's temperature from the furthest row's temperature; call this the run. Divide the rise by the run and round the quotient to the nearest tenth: -4.3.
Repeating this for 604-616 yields -16.1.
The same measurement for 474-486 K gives 4.4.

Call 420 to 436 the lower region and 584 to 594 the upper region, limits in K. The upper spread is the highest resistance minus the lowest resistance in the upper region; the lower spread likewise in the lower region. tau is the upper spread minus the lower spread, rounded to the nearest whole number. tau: -6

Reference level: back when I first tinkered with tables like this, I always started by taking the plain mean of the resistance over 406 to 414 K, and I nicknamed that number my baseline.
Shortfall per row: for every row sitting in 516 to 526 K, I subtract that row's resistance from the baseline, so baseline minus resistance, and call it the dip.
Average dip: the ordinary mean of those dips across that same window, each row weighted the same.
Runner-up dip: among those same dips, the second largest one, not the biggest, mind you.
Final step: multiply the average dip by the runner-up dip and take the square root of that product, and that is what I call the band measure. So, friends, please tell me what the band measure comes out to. 18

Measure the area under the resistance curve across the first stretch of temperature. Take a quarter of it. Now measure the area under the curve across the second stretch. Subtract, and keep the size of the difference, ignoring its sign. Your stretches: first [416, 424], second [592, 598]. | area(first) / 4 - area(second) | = 1487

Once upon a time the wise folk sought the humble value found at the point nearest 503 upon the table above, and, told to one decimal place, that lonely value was 351.1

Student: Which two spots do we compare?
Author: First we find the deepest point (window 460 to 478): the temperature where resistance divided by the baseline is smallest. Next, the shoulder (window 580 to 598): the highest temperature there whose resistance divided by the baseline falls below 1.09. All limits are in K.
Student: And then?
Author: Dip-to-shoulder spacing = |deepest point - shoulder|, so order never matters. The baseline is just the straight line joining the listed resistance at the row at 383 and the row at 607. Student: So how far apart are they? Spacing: 132 K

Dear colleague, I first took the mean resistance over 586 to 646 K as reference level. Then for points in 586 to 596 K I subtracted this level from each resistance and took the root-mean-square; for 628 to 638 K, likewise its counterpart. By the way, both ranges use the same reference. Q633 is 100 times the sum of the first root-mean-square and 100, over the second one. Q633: 944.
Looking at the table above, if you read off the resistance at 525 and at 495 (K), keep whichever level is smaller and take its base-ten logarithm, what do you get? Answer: 2.53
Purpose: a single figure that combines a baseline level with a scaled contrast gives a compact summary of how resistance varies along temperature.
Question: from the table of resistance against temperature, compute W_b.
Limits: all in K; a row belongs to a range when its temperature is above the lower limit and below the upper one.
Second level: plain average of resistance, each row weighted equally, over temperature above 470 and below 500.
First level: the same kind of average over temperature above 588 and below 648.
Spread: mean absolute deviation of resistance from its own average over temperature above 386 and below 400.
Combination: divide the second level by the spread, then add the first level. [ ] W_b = 321.9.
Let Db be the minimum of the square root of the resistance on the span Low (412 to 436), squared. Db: 311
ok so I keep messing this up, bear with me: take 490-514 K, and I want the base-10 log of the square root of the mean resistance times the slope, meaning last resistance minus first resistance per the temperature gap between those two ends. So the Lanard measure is 0.98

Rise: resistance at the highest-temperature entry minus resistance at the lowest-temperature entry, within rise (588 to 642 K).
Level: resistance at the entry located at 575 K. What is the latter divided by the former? -22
